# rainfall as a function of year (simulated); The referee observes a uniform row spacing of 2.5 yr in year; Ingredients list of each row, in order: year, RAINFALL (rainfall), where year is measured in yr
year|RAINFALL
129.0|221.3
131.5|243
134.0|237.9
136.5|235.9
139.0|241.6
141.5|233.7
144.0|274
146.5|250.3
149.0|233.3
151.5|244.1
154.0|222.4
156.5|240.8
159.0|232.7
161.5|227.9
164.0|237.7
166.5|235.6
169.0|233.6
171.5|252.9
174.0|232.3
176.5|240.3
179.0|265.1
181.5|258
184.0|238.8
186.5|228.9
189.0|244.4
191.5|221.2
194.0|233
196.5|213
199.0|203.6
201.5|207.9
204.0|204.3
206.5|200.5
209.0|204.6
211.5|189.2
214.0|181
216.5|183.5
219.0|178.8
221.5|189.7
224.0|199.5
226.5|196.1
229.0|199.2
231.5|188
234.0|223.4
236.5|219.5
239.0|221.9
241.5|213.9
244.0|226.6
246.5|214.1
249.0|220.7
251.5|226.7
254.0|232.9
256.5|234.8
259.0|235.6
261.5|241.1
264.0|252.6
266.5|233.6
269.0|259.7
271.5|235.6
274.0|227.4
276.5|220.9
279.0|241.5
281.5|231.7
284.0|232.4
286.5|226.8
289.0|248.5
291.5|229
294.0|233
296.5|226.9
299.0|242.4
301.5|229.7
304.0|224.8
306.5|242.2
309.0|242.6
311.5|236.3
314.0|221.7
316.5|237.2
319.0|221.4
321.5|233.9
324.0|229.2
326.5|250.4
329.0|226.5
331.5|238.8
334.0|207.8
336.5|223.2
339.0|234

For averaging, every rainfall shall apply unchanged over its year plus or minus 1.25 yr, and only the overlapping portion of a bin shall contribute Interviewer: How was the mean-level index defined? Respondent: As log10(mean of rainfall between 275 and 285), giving 2.36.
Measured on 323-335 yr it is 2.36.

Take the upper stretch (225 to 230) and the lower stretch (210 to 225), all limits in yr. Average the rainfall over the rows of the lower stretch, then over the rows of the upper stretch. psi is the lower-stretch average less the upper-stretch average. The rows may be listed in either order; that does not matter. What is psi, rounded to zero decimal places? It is -11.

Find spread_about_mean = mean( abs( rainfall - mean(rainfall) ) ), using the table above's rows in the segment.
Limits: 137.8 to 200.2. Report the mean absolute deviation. 11.0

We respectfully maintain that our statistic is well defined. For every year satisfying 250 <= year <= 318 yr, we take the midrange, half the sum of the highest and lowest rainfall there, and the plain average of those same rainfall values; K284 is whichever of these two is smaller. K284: 235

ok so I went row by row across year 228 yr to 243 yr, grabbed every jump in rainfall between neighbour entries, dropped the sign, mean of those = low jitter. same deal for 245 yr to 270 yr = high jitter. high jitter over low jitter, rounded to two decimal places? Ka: 0.76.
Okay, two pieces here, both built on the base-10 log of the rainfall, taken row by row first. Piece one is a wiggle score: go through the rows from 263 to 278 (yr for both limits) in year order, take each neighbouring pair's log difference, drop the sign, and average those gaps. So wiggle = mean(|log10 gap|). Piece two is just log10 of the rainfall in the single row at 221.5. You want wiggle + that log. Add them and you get 2.31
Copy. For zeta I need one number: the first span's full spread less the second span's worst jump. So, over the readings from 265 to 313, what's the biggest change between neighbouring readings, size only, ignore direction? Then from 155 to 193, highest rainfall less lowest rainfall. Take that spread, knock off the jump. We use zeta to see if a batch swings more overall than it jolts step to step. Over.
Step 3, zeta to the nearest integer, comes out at 18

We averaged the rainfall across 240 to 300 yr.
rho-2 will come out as 233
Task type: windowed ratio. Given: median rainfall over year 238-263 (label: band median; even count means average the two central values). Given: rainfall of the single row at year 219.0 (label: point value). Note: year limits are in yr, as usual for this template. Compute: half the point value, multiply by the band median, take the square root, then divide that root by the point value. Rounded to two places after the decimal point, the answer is 0.80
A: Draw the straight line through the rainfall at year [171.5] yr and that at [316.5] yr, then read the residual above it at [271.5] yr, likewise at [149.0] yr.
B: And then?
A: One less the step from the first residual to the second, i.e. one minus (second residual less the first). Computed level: 17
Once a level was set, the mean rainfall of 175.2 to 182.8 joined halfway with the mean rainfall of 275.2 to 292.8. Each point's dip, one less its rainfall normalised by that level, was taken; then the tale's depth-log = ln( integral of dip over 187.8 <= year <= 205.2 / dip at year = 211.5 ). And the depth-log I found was 2.1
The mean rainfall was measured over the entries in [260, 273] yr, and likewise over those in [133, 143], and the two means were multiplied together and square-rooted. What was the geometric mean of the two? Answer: 241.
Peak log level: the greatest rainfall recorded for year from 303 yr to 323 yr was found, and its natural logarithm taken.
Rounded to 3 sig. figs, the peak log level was 5.49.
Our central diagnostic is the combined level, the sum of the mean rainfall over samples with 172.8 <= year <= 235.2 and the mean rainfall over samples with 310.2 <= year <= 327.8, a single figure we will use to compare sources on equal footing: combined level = 446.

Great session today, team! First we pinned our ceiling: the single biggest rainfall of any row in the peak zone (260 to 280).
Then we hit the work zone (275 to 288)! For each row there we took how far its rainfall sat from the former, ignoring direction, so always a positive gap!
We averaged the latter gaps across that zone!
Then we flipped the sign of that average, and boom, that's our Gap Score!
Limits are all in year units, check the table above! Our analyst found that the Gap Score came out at -29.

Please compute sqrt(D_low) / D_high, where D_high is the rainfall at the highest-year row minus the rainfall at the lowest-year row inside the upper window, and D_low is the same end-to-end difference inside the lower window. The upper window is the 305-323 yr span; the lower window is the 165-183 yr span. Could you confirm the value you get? -0.6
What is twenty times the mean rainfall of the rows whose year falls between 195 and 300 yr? 4377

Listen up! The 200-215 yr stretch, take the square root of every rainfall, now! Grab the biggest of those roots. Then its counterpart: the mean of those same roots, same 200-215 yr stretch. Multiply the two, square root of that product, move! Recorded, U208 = 14.2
